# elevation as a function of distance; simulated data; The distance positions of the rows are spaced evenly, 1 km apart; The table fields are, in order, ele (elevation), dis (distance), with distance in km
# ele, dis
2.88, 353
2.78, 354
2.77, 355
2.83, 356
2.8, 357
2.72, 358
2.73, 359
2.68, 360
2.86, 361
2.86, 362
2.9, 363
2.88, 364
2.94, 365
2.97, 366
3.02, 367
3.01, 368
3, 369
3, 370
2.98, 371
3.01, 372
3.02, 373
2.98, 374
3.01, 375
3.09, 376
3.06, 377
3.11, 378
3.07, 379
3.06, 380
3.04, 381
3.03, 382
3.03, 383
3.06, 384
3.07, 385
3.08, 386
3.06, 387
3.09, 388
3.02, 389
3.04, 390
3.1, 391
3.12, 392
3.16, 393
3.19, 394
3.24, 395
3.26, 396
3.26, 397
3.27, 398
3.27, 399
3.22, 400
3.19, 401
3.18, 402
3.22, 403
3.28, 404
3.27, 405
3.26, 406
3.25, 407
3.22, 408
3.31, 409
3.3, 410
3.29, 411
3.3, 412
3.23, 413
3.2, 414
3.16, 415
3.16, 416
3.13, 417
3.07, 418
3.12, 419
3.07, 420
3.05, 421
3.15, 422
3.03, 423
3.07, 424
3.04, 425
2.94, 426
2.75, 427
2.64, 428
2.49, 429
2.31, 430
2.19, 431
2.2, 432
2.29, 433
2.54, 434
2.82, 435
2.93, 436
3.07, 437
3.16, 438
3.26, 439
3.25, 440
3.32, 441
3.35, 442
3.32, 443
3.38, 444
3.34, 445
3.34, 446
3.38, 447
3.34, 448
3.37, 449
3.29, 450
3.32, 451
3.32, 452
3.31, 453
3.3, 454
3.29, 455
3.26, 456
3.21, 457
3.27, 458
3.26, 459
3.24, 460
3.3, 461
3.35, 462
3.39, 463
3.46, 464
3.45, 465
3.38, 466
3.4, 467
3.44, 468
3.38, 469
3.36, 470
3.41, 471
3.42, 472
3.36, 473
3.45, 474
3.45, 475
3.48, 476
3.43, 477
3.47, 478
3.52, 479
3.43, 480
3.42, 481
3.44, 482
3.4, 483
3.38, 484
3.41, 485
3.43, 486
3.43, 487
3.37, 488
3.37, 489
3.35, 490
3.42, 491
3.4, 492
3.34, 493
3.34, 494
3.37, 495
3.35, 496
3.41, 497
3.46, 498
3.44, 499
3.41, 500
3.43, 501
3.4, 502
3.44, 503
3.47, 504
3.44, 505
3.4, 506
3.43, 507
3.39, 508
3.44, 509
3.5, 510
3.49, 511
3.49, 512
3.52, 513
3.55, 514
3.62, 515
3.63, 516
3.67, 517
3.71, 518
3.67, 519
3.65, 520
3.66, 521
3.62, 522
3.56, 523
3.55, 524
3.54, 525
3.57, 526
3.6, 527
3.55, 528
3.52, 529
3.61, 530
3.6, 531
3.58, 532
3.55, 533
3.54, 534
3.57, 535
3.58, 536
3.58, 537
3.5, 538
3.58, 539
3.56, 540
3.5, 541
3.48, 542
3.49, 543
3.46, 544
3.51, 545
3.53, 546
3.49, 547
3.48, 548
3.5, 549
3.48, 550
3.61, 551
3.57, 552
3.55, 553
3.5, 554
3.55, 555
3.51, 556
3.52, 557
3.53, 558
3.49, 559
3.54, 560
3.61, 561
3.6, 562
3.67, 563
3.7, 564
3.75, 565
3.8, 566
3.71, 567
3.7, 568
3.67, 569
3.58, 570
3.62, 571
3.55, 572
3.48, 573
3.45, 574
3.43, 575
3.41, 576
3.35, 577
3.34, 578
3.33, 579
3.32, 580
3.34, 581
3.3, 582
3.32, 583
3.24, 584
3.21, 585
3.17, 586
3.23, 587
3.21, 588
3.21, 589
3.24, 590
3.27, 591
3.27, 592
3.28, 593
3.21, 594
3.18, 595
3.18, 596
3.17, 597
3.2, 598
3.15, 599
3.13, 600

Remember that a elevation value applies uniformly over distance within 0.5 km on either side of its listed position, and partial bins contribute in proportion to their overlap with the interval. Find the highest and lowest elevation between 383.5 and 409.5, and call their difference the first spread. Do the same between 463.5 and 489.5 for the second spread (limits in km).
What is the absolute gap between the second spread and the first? 0.13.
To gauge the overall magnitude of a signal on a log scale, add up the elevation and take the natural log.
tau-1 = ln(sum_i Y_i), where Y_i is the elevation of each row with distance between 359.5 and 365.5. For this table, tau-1 2.84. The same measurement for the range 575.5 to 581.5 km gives 3.00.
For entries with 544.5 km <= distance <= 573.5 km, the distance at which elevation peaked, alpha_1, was 566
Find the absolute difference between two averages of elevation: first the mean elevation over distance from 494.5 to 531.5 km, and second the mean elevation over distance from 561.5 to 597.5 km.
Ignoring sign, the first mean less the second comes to 0.12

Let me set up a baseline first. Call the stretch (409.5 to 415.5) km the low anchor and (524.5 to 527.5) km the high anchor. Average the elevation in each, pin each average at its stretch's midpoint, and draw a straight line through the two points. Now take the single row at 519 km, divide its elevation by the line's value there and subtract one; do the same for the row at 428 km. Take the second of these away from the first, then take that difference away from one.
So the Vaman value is 0.77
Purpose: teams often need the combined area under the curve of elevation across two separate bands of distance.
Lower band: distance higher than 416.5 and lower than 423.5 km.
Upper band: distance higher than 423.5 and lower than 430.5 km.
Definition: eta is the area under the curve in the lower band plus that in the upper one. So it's 40.9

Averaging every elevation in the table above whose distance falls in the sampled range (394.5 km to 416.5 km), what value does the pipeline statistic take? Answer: 3.2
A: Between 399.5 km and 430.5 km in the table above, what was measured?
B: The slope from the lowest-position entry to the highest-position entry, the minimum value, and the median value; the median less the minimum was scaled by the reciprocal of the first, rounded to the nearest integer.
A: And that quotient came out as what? -28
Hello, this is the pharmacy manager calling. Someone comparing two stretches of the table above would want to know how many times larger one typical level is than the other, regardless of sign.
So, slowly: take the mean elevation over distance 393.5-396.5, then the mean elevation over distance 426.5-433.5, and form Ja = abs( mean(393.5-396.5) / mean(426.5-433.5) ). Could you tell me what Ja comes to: 1.34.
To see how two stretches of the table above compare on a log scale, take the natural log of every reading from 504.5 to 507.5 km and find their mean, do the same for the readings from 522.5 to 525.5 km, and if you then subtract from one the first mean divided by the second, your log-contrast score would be 0.03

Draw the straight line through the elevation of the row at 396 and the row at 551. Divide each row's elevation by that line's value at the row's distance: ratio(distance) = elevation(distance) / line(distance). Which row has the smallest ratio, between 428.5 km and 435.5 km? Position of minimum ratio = 431 km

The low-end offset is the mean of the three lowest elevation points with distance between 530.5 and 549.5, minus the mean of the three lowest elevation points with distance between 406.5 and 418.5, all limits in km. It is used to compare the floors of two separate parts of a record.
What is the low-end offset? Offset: 0.35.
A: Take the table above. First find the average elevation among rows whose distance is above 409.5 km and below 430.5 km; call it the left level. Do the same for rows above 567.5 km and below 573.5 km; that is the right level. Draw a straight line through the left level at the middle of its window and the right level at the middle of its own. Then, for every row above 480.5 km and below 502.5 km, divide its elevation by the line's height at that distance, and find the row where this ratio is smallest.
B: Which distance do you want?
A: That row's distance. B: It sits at 494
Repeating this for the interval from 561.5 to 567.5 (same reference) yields 562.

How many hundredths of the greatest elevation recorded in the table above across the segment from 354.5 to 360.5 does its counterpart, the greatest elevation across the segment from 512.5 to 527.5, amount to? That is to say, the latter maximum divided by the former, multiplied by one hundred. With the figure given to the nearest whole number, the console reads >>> 131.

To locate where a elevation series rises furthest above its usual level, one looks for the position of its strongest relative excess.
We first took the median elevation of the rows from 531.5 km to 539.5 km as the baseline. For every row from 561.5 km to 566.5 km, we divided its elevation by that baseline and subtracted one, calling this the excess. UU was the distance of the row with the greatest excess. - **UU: 566 km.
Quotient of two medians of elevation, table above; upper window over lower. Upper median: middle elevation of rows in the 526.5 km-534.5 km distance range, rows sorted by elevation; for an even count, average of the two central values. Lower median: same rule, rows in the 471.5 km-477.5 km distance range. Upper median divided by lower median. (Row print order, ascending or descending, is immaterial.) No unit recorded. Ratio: 1.04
